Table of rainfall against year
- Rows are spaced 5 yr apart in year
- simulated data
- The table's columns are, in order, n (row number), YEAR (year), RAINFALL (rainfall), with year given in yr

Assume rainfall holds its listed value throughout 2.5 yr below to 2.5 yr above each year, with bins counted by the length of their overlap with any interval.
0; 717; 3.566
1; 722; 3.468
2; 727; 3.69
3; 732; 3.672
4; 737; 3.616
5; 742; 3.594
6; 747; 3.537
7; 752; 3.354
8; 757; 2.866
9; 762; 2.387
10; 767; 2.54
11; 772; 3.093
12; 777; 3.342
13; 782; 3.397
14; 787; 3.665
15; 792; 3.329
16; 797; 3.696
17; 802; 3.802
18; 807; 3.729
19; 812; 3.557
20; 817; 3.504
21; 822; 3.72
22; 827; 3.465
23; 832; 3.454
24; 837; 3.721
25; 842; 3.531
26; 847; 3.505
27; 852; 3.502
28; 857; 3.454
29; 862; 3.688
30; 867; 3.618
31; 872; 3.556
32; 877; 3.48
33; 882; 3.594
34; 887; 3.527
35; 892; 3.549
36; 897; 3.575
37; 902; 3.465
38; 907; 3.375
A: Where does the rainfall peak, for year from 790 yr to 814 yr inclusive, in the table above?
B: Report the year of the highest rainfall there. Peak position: 802 yr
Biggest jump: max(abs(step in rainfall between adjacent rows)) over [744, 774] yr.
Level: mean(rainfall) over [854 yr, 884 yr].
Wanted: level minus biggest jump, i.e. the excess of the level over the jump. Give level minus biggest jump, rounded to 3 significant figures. 3.01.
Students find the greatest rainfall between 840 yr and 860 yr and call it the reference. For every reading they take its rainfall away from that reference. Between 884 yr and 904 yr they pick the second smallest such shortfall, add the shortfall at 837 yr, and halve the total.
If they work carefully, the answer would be -0.104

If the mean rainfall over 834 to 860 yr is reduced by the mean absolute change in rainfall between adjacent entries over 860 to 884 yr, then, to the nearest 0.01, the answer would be 3.46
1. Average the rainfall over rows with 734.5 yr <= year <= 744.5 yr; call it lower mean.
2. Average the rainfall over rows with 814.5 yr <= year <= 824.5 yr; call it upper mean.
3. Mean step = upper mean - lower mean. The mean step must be 0.01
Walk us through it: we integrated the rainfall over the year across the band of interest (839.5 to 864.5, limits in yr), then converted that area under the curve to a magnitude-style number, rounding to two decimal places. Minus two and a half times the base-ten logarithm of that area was -4.87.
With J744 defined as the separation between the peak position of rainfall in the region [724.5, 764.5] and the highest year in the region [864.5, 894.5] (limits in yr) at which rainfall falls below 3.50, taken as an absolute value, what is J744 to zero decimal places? 150 yr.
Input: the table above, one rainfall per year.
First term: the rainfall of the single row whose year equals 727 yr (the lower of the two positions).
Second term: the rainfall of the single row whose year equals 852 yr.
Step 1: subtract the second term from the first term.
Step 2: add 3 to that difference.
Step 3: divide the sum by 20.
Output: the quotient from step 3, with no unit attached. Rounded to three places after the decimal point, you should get 0.159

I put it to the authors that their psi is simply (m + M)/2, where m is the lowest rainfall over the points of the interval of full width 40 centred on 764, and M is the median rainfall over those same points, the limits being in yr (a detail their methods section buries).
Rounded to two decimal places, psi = 2.80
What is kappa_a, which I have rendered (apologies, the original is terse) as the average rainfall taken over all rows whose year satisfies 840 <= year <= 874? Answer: 3.55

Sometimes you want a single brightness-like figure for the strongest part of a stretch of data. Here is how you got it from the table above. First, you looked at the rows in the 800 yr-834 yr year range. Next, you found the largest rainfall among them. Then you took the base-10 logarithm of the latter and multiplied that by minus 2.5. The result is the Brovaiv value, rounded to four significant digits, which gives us -1.450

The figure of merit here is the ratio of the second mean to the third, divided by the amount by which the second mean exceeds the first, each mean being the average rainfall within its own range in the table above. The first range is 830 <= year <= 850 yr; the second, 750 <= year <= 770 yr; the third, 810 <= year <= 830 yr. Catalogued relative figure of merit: -1.0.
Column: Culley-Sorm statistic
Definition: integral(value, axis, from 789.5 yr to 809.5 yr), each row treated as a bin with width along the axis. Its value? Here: 72.8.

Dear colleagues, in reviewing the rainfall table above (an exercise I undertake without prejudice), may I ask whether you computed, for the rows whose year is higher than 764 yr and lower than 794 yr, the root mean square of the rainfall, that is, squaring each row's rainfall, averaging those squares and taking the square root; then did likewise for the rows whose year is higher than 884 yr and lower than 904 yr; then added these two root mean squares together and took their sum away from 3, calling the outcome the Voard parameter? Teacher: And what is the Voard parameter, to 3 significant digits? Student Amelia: -3.78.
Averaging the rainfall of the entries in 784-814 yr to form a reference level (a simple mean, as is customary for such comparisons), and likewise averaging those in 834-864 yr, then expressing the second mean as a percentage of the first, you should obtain 98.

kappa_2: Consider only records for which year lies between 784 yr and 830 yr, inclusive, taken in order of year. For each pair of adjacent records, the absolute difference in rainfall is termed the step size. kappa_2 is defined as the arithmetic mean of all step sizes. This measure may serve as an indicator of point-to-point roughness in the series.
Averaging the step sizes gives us 0.20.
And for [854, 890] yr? 0.10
